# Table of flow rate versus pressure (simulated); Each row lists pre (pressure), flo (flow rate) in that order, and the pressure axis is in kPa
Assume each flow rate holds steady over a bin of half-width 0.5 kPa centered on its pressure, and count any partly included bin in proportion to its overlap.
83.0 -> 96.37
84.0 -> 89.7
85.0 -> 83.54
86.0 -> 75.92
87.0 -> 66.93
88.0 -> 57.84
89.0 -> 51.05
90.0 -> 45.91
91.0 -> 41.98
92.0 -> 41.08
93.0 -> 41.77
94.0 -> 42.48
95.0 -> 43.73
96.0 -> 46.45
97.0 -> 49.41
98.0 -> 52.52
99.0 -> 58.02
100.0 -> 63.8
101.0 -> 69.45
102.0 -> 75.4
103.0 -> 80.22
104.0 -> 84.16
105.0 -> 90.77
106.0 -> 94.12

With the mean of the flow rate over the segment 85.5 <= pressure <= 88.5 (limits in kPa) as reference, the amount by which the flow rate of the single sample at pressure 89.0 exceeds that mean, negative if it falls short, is -16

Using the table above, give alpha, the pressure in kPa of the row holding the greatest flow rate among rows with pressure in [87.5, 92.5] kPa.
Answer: 88.0 kPa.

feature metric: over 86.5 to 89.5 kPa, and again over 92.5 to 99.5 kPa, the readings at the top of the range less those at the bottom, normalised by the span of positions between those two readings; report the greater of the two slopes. 2.7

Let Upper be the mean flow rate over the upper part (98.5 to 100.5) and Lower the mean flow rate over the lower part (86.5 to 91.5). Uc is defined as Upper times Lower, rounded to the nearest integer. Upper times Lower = 3213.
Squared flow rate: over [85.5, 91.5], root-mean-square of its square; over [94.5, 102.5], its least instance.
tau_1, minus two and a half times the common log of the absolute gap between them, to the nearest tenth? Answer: -8.1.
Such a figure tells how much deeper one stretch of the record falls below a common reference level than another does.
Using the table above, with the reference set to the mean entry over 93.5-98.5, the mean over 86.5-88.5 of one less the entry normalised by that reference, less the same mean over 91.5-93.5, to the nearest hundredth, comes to -0.45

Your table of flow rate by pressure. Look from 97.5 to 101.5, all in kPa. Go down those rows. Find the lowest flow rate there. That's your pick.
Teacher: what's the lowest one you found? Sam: 52.52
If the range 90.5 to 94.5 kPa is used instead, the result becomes 41.08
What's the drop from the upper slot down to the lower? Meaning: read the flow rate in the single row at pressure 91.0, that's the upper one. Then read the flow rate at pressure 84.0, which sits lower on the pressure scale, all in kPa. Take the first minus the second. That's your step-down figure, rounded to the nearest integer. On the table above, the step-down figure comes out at -48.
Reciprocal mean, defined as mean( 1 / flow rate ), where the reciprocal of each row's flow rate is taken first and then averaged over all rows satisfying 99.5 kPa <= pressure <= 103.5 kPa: 0.0140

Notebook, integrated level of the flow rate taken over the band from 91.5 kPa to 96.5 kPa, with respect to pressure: 216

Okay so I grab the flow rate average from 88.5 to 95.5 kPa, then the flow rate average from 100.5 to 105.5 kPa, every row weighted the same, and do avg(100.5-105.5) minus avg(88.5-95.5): 36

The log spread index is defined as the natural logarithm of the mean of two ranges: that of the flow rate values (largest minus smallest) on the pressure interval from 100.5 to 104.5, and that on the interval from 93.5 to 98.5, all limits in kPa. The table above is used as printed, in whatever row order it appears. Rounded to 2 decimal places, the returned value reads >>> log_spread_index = 2.52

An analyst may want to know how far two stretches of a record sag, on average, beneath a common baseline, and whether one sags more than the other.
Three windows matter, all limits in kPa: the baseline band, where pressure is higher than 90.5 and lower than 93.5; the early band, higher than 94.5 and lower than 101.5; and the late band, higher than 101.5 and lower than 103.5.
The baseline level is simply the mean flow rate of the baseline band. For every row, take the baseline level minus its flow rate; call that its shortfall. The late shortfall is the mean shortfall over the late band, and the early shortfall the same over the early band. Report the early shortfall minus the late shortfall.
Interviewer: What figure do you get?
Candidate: 23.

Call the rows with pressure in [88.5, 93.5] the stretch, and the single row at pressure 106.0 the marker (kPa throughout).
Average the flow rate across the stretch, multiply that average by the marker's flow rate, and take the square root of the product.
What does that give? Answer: 64.6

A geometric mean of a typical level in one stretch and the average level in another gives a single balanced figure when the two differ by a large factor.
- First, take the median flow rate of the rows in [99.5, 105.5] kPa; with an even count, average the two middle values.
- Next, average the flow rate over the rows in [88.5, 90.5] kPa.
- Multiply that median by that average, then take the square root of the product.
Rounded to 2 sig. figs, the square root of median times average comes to 61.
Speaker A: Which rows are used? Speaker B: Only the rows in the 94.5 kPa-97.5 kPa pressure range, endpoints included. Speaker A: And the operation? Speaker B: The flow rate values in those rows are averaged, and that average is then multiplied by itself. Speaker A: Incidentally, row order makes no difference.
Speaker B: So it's 2165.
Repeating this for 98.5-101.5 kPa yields 4065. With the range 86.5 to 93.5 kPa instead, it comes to 2451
